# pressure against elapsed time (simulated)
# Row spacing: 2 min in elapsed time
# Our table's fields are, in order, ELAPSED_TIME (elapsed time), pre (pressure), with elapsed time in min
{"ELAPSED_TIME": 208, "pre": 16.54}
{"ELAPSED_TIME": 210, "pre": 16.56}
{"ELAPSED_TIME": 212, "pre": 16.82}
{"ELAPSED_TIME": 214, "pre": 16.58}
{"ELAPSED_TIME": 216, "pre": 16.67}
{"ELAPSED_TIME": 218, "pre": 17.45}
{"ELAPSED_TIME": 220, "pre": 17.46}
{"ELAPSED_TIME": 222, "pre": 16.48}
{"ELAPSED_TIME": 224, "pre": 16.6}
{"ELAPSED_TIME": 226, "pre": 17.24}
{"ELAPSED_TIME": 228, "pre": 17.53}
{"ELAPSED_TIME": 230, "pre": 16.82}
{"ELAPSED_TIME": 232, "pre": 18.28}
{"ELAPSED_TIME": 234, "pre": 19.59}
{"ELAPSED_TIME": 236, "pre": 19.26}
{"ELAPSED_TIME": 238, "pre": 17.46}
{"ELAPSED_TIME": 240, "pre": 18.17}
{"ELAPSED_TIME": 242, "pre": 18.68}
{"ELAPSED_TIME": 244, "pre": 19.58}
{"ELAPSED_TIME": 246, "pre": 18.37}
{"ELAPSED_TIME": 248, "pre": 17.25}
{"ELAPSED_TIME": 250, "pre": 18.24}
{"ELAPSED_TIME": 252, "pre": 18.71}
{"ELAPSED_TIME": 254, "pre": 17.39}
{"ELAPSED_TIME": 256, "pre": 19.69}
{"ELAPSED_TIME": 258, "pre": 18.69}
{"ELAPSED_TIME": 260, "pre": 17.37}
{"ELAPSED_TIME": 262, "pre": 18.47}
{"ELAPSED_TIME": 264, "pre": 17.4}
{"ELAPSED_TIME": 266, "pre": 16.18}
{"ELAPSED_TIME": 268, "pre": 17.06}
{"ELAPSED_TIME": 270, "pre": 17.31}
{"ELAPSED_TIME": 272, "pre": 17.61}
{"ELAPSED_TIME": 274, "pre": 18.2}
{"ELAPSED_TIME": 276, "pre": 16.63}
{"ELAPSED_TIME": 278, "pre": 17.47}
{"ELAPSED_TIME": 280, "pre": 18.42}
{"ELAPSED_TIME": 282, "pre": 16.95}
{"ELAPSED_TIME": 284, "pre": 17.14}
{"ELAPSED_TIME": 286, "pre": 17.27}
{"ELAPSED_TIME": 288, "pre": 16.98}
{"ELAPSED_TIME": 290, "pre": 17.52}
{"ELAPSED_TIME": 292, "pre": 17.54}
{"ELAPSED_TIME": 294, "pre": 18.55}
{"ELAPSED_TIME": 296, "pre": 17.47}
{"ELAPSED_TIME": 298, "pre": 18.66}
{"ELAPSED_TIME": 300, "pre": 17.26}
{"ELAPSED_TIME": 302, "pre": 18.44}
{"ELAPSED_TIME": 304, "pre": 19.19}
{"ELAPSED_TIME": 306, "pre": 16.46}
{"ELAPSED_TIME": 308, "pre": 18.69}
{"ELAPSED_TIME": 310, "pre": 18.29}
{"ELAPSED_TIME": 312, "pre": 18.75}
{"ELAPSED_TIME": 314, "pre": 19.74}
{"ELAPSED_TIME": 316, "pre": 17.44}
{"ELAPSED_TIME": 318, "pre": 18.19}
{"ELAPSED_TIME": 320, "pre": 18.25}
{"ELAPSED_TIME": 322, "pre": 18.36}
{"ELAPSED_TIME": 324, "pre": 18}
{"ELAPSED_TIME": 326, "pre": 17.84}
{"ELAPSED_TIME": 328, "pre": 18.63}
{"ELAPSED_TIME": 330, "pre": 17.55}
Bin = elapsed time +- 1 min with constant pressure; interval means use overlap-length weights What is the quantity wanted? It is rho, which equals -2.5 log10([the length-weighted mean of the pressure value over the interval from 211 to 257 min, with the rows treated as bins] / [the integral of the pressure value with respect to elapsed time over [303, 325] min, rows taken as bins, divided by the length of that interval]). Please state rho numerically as 0.03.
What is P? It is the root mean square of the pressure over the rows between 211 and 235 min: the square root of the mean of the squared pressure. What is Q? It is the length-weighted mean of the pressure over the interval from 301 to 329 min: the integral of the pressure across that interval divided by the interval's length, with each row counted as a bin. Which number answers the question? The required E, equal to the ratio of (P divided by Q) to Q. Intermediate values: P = 17.3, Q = 18.3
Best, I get 0.0517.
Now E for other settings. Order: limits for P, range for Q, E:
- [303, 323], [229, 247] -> 0.0538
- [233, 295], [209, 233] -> 0.0617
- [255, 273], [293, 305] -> 0.0533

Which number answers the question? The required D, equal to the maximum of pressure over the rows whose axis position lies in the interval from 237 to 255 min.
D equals 19.58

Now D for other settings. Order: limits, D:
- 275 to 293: 18.42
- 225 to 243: 19.59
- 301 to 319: 19.74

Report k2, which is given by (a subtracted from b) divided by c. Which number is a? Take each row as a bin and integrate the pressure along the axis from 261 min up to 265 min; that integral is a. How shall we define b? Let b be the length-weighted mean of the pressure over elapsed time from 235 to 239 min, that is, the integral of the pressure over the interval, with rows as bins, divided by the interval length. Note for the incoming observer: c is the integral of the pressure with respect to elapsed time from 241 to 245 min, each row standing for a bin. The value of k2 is -0.698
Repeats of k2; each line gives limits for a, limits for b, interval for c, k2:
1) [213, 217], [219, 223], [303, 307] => -0.695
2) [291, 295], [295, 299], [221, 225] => -0.818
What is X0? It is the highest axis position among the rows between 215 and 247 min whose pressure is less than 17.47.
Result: 238 min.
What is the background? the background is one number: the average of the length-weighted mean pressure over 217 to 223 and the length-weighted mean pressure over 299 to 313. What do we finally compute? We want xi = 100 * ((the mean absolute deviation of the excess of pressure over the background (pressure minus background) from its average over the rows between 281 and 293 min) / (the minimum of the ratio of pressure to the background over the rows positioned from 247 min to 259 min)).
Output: 21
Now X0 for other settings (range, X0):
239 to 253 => 248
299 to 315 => 306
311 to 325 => 316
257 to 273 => 270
